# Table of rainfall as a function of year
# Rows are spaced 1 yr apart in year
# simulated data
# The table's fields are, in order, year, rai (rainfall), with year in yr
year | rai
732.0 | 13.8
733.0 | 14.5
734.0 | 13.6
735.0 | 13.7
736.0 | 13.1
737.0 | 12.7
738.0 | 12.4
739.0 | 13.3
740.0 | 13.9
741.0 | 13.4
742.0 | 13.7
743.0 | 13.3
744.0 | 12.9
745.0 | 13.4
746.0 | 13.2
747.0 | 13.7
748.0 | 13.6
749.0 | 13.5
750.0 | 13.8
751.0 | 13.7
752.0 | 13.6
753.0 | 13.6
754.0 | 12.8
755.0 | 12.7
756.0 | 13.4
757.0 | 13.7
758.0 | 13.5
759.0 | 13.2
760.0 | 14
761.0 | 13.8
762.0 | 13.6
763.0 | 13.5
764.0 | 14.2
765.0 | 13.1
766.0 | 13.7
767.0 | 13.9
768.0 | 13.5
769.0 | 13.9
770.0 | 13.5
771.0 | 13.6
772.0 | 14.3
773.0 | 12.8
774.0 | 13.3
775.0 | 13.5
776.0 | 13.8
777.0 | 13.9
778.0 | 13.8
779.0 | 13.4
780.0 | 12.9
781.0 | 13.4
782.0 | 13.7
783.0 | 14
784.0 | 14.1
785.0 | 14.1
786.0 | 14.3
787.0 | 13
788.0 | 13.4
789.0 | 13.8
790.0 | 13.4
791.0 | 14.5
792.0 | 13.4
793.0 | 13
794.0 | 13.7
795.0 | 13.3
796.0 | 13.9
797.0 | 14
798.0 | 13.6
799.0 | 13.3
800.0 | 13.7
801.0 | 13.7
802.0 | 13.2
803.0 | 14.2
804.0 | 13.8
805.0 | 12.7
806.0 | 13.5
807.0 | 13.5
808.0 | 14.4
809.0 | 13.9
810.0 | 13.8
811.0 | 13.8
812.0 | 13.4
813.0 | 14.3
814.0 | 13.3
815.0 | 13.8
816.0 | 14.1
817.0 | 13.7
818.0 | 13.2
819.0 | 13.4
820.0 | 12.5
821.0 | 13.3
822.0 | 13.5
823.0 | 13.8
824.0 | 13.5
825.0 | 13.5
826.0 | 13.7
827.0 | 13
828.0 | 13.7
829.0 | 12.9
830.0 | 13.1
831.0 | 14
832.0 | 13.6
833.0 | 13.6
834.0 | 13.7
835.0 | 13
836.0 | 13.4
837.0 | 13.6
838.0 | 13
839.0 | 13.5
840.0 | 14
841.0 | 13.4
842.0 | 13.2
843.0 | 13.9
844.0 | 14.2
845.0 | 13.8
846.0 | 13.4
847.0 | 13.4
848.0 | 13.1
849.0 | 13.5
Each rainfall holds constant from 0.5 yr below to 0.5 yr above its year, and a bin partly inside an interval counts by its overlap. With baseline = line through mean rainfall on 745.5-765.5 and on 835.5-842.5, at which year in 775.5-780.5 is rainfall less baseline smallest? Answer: 780.0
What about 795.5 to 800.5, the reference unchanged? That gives 799.0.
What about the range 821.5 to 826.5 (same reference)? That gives 822.0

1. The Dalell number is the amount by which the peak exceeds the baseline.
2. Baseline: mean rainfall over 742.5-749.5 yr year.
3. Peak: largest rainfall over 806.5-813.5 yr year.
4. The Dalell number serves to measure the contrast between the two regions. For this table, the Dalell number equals 1.0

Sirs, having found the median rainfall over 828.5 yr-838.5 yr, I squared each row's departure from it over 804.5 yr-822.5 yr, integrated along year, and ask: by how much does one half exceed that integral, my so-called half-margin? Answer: -3.6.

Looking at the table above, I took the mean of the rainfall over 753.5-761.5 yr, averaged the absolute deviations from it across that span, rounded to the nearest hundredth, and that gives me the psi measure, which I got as 0.37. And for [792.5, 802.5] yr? 0.27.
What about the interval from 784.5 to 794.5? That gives 0.42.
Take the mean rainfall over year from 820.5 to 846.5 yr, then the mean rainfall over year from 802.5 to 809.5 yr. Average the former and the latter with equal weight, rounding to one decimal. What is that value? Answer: 13.6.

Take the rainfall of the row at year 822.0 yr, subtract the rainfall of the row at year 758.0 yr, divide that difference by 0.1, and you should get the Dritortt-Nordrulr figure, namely 0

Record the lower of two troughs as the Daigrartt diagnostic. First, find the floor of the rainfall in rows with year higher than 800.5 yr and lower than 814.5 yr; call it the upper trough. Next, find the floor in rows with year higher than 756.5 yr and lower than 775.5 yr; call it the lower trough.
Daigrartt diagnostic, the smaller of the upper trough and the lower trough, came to 12.70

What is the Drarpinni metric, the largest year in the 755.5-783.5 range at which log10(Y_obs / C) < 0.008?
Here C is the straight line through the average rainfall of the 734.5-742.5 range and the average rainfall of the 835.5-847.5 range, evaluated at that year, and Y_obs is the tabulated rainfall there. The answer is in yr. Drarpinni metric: 781.0 yr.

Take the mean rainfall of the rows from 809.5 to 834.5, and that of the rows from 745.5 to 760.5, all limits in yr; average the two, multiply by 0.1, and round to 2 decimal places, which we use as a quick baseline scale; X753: 1.35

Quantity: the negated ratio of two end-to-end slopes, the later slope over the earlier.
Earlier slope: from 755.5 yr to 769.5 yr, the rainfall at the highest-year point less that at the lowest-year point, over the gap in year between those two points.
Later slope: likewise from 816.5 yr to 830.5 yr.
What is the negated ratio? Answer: 1.2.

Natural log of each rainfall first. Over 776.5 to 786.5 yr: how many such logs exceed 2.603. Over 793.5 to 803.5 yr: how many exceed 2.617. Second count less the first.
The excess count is -1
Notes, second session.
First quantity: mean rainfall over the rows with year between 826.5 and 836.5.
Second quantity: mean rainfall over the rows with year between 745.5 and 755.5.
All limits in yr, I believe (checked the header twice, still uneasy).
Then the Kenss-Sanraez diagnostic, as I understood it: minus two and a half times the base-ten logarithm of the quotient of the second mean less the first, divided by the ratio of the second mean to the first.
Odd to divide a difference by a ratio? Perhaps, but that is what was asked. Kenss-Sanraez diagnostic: 4.2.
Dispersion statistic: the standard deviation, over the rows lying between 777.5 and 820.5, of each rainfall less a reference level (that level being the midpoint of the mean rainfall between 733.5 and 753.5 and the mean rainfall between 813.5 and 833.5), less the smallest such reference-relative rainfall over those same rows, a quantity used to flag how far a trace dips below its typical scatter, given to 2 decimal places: 1.38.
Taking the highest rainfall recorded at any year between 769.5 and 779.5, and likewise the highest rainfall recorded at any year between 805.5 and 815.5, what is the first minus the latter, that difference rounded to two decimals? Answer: -0.10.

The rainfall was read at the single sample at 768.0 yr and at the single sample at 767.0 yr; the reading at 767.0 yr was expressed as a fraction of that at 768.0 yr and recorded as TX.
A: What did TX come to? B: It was 1.03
